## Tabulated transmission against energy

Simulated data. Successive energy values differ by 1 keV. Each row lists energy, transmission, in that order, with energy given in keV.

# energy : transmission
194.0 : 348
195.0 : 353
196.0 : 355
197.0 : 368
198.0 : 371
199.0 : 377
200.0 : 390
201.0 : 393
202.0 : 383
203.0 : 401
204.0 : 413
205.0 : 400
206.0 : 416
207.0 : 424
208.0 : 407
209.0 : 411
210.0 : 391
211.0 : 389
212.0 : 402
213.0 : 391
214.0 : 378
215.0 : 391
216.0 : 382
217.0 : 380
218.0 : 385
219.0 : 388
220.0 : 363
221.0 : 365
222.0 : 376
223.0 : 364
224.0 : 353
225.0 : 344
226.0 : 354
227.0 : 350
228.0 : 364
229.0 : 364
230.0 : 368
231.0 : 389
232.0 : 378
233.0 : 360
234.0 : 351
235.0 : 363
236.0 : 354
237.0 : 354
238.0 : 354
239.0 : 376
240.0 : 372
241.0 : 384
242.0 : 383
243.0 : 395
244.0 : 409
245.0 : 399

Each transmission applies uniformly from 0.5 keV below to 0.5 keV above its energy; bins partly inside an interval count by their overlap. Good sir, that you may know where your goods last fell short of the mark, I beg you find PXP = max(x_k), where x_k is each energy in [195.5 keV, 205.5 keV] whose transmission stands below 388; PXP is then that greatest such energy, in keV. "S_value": 202.0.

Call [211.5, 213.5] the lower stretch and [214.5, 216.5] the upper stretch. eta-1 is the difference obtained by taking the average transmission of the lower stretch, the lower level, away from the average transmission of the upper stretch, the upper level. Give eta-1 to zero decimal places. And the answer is -10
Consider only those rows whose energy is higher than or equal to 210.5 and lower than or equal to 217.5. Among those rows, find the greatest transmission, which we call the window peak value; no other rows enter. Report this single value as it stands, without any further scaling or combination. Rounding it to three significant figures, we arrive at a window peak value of 402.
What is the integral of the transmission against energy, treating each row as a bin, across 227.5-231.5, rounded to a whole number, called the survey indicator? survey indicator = 1485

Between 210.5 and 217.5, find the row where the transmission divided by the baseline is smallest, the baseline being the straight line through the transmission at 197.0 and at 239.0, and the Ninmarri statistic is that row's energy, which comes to 214.0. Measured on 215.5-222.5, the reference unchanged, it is 220.0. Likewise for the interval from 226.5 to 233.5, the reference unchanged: 227.0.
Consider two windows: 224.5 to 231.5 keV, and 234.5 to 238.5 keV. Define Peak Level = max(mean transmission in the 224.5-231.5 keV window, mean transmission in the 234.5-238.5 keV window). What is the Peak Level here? 362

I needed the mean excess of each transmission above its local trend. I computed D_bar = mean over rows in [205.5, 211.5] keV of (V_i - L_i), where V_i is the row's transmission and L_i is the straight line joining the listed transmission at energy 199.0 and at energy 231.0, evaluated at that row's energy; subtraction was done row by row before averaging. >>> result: 26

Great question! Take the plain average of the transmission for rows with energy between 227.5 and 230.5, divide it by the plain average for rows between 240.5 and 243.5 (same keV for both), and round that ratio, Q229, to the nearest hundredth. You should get 0.94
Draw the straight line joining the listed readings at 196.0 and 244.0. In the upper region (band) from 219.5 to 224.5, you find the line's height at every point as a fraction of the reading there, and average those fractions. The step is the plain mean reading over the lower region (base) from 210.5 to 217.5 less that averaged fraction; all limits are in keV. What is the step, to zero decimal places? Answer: 387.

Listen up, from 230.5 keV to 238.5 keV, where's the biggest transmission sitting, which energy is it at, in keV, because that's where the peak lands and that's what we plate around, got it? 231.0 keV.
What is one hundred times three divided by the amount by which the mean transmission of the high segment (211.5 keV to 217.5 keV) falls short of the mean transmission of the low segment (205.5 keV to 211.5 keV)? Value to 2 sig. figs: 16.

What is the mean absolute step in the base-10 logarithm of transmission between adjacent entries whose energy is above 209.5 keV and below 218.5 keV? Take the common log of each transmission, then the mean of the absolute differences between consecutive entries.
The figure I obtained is 0.0095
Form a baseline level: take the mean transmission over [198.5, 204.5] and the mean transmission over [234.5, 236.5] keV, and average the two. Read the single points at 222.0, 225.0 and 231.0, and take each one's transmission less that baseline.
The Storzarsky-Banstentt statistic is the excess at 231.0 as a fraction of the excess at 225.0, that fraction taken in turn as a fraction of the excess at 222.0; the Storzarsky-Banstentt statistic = -1.26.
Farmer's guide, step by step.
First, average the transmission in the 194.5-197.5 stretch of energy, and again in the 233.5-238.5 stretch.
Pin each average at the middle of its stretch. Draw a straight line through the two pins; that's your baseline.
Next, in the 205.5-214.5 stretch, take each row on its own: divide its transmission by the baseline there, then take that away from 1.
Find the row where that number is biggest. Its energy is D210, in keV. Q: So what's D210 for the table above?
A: 214.0 keV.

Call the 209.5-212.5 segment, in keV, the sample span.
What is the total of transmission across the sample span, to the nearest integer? 1182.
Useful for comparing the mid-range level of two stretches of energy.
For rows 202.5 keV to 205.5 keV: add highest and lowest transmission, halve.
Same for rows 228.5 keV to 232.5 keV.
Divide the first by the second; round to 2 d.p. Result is 1.08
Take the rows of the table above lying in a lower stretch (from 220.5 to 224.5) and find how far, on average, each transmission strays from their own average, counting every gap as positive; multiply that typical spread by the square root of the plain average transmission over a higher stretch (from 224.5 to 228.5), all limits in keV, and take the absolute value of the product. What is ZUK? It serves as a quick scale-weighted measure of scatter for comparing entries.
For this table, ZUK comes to 113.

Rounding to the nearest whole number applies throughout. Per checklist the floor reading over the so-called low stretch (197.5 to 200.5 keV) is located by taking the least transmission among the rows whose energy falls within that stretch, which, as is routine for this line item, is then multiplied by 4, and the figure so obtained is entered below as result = 1484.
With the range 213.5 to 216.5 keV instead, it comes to 1512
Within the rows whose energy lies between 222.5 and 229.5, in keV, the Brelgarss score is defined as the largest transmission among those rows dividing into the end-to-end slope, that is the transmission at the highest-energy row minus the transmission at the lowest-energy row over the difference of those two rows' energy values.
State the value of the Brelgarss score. 0.000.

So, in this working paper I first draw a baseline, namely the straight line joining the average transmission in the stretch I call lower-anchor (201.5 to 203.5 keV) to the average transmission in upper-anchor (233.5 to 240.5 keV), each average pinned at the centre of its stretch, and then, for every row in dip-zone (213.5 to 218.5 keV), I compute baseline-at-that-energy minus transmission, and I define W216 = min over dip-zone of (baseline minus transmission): -10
